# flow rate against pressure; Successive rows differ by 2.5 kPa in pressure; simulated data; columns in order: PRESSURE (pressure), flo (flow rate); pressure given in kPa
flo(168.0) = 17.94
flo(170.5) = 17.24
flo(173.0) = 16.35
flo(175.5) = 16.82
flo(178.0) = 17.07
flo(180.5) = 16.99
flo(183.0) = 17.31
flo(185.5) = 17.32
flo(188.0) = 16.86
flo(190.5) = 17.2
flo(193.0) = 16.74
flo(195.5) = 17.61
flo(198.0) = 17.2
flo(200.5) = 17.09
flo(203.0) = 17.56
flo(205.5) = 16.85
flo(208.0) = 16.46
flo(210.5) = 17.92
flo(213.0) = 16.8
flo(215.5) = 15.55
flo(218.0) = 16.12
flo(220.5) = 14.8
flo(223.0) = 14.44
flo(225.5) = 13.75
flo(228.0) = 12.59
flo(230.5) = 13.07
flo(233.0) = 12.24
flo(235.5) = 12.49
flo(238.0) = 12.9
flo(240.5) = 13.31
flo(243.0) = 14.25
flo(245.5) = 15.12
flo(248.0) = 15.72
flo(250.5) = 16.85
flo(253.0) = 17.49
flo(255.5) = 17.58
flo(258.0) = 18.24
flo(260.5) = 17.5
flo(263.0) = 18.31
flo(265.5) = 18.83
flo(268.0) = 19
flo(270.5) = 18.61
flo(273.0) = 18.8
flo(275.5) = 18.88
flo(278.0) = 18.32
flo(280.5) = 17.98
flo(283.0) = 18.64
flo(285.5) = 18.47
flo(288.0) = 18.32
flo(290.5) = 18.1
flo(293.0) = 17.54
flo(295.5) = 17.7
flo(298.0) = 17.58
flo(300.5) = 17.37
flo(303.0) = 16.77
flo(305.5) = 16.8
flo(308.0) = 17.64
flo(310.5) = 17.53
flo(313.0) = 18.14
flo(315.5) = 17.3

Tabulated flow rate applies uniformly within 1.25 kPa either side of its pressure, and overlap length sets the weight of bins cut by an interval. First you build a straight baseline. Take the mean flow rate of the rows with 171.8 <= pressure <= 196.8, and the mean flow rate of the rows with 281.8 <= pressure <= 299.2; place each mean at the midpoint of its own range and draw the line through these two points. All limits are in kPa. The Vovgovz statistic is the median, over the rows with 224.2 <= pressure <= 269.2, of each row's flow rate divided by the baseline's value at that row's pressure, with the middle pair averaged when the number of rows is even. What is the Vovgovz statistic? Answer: 0.87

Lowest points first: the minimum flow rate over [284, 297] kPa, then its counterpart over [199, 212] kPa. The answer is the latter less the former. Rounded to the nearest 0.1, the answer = -1.1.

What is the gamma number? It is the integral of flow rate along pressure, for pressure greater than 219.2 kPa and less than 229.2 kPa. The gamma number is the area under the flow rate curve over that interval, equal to 139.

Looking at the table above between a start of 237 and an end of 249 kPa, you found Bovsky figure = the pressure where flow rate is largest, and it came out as 248.0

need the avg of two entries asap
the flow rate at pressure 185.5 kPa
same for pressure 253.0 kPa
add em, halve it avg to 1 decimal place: 17.4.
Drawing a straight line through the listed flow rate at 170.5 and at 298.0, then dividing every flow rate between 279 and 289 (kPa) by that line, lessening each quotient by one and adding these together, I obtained 0.2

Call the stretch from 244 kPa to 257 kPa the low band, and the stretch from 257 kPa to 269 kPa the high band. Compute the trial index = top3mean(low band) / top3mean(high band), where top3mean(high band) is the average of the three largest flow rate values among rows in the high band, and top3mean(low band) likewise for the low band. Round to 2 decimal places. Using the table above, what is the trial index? 0.92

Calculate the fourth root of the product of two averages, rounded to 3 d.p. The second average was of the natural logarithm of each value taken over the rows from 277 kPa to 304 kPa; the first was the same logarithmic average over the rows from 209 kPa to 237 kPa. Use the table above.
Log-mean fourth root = 1.666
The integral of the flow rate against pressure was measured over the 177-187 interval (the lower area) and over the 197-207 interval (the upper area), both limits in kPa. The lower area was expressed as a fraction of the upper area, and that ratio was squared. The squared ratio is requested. 1.0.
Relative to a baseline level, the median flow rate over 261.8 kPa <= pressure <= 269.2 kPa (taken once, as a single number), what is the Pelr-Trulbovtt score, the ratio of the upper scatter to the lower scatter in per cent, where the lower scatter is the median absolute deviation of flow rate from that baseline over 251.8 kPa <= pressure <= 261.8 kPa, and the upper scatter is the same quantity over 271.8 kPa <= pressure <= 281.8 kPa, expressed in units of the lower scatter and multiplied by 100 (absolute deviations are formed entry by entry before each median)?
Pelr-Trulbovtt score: 22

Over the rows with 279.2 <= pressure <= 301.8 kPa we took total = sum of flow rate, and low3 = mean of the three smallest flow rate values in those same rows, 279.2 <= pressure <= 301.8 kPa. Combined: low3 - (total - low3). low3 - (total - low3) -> -127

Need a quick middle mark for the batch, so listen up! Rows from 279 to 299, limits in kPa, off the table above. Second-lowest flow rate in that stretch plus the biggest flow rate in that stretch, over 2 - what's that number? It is 18.1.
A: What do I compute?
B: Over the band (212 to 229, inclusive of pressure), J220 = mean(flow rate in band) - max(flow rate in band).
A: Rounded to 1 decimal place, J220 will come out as -1.9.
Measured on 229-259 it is -3.3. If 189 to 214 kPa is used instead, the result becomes -0.8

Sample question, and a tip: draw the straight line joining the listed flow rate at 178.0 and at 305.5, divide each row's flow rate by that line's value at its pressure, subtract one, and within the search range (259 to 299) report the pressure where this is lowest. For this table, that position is 260.5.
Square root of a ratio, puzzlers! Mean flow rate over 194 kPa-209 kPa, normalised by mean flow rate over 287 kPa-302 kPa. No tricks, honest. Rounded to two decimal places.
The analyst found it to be 0.98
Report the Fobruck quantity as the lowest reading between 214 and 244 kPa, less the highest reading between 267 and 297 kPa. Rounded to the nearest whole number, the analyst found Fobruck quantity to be -7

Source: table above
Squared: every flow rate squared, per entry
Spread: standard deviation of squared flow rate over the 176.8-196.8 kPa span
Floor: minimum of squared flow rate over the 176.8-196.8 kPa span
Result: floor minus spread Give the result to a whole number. 271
